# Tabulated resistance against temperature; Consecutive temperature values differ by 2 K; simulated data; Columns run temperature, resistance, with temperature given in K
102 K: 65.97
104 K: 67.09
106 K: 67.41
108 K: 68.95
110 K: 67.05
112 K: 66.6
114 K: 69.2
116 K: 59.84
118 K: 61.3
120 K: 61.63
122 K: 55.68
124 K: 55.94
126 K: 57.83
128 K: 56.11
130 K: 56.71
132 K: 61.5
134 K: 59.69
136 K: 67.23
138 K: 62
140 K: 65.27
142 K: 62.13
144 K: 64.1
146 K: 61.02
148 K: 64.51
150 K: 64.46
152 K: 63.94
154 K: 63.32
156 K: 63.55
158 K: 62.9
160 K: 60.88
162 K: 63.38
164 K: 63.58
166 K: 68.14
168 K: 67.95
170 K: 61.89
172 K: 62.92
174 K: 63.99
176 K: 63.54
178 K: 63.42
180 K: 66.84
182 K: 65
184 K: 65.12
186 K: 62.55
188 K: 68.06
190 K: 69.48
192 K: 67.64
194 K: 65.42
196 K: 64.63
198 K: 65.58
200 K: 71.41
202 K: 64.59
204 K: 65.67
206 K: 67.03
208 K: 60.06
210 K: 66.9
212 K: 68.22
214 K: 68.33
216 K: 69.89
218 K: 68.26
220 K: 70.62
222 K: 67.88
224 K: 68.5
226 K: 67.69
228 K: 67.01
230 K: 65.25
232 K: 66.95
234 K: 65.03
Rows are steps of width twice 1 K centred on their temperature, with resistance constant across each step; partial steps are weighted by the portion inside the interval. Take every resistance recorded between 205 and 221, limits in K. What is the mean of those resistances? 67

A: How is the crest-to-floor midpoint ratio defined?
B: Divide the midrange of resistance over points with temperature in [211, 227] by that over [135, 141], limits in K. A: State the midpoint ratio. 1.07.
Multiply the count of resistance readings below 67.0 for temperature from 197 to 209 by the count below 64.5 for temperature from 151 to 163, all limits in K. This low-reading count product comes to 24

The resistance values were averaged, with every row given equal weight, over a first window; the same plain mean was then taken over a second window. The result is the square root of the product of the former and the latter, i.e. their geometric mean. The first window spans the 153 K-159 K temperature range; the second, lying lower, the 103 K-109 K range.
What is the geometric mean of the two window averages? 65.5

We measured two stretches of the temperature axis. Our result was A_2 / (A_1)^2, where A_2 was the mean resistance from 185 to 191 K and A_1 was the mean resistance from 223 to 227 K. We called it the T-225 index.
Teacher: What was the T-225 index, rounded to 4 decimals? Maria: 0.0144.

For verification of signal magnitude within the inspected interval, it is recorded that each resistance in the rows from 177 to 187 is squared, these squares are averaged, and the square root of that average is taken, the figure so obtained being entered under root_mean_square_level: 64.6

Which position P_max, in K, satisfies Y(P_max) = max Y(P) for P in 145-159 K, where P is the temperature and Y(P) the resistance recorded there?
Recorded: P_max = 148 K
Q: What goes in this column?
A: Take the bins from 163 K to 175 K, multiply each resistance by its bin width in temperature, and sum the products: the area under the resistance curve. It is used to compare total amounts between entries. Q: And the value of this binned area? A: 777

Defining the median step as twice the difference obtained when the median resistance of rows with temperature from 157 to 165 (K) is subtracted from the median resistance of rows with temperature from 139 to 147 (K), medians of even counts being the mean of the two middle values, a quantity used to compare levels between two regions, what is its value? 0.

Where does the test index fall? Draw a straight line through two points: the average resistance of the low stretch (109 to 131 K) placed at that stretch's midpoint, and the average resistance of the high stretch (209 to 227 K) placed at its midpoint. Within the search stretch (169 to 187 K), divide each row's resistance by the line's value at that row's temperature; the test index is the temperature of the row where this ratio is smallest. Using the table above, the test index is 186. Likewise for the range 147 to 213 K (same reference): 208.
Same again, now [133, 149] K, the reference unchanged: 134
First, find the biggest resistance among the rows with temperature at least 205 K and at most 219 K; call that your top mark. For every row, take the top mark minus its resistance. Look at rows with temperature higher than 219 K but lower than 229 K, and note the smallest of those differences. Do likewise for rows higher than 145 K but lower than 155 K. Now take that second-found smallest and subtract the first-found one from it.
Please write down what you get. 6.1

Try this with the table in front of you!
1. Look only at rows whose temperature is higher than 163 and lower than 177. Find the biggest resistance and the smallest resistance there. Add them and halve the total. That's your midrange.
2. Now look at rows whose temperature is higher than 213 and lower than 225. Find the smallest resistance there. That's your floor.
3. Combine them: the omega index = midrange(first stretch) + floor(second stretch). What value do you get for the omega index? 133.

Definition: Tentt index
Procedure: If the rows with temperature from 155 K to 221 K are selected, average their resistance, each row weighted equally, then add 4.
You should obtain 69.7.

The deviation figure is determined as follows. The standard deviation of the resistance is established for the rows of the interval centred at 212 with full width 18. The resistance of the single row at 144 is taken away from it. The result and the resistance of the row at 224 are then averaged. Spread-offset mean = 3.7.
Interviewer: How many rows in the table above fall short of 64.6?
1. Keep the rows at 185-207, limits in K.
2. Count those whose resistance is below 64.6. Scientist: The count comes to 2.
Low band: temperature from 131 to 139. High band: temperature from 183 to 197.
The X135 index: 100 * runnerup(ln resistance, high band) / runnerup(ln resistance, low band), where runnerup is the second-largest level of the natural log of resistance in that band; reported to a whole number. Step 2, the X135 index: 102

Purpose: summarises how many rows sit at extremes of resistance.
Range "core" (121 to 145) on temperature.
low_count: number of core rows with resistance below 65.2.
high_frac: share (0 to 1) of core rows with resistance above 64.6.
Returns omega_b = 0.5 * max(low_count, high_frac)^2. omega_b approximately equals 50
